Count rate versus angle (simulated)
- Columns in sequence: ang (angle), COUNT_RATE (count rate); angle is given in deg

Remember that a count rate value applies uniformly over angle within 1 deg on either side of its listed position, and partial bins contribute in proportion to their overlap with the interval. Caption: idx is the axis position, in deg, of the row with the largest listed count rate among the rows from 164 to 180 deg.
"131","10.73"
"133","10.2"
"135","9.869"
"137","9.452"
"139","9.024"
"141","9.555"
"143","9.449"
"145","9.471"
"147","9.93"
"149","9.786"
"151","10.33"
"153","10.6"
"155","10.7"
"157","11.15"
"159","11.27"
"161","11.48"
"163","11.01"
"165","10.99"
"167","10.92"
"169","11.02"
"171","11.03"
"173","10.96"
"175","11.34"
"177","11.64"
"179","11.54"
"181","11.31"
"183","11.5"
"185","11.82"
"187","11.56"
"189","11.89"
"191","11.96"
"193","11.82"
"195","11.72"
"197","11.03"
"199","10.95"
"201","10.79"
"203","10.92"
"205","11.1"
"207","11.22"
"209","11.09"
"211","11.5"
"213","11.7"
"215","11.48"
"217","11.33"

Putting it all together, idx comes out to 177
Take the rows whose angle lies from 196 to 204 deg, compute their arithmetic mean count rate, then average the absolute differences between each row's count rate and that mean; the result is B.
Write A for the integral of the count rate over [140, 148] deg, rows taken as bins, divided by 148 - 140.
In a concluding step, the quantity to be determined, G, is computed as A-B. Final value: 9.5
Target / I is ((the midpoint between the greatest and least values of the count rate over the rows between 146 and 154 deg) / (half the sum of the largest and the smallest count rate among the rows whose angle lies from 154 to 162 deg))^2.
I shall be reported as 0.84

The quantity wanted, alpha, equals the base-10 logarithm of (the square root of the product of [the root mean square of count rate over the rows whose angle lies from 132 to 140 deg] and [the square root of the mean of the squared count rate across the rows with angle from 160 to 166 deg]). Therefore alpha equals 1.02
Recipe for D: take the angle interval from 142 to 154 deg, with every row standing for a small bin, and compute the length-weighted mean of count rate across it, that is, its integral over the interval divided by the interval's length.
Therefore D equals 9.9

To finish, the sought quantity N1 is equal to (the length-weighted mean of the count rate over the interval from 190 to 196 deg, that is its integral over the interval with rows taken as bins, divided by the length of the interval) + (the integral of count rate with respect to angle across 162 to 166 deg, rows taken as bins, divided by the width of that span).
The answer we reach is 22.8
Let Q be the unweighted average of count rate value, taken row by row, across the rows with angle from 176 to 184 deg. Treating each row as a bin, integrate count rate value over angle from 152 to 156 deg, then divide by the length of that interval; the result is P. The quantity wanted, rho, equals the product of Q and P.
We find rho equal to 122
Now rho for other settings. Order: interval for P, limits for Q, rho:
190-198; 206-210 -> 130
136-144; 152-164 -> 103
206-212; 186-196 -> 133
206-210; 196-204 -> 122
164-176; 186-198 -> 129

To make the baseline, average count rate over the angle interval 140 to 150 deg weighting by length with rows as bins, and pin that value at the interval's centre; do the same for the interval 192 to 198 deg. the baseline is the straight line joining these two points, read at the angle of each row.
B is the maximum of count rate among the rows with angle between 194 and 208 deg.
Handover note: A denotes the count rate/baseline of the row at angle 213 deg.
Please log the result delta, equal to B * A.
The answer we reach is 11.2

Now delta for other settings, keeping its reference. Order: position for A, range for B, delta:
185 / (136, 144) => 10.1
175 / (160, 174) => 12.1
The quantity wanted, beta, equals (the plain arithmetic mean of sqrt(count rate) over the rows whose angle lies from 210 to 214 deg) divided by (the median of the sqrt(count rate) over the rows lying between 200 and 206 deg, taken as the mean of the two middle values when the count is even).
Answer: 1.03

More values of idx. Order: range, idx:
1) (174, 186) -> 185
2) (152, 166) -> 161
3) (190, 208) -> 191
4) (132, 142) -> 133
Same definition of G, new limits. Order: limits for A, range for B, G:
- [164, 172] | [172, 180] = 10.8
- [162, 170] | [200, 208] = 10.8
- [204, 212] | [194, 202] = 10.9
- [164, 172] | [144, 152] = 10.7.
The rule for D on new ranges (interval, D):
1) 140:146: 9.5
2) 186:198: 11.7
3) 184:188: 11.7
